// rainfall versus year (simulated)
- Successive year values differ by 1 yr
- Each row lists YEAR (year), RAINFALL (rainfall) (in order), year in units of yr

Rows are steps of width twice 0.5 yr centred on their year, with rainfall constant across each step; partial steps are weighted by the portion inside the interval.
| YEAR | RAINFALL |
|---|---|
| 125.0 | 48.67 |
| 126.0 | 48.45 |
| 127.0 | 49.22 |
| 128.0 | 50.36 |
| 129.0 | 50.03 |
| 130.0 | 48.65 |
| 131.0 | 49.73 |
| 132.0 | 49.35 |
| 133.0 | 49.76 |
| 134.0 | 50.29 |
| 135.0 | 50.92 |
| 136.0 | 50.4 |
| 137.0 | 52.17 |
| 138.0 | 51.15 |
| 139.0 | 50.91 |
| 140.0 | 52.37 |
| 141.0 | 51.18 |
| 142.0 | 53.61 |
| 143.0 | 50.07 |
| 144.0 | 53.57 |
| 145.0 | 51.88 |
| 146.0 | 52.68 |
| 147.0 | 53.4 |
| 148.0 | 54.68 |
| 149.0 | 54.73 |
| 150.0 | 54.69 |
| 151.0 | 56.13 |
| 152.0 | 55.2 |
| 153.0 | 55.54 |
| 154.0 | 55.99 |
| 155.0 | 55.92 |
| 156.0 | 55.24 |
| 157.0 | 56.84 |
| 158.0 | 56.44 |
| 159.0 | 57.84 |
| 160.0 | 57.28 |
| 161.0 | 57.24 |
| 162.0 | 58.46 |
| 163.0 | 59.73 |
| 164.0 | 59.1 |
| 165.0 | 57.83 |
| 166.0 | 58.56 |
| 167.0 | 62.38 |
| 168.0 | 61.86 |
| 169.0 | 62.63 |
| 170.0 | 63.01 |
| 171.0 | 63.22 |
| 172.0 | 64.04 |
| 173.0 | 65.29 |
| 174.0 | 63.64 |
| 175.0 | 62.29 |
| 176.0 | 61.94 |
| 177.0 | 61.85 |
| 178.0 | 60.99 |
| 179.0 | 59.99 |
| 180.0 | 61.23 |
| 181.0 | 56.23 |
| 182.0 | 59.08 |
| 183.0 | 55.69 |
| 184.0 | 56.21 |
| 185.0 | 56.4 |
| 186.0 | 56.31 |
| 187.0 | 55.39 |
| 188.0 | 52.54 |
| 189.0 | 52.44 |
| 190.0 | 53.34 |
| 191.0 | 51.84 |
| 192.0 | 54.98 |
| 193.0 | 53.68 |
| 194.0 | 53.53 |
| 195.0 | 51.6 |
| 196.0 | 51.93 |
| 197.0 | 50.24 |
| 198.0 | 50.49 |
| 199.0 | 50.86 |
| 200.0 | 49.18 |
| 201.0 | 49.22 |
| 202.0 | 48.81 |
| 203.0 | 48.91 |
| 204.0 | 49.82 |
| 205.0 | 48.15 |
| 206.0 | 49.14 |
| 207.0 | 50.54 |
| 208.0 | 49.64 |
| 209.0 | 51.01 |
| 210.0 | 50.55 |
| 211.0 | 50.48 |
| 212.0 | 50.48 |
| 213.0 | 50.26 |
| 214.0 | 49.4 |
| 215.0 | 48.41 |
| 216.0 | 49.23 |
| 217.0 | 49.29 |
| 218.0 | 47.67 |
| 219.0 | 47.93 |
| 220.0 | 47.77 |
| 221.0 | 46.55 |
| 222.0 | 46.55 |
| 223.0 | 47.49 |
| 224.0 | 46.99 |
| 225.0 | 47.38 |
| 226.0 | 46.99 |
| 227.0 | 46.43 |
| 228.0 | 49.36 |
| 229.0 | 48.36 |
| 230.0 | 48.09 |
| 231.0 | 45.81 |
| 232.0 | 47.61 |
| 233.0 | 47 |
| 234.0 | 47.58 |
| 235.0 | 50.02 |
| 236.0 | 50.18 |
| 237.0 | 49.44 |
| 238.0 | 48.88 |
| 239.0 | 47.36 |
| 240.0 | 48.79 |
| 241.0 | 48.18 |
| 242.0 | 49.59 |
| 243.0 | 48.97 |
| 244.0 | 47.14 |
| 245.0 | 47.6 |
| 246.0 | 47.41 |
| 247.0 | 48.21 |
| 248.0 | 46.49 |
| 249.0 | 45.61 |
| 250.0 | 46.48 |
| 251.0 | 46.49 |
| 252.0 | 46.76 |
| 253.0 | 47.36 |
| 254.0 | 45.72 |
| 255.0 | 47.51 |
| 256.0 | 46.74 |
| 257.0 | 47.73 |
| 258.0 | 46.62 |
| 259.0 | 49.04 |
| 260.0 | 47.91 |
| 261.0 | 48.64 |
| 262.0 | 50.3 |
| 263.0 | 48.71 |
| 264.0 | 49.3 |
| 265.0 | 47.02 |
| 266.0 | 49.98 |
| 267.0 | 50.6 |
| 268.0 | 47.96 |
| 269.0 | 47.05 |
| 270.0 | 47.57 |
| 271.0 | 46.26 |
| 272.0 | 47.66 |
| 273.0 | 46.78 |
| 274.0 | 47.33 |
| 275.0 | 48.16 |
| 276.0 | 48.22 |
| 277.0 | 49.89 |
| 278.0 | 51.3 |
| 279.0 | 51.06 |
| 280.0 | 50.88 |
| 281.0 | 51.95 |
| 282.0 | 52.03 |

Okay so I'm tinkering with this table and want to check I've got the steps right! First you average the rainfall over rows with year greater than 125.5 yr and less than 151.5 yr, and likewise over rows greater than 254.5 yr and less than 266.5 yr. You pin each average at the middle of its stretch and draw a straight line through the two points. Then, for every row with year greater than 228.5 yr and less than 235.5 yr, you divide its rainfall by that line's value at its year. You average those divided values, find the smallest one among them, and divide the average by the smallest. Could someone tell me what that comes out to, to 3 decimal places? 1.044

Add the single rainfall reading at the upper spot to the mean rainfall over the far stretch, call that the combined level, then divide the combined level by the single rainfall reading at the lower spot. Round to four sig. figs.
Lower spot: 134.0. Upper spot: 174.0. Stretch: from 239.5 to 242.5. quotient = 2.237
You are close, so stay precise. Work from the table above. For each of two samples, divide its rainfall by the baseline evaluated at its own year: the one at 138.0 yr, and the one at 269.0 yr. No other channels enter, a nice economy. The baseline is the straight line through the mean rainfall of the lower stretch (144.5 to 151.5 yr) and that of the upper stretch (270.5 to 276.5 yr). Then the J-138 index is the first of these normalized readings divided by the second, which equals 0.95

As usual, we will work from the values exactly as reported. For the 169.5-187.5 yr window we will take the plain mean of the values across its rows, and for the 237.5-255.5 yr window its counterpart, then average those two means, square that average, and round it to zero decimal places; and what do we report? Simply 2896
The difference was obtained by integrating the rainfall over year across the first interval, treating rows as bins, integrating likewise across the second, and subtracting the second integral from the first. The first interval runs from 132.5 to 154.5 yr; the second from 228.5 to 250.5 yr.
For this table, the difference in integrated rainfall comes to 107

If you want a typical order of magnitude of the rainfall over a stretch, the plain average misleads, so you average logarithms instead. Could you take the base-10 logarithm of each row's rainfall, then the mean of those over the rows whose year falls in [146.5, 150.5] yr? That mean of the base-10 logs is 1.74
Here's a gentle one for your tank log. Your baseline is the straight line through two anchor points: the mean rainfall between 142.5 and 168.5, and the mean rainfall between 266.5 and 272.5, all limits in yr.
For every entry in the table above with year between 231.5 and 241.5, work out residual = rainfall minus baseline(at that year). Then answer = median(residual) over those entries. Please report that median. -1.5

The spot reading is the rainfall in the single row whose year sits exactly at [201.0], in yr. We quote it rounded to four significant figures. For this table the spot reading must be 49.22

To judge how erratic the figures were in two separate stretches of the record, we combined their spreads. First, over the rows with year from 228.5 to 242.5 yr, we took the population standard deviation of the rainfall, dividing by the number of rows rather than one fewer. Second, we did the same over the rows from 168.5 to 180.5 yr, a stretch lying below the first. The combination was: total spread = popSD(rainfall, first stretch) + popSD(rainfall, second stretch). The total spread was 2.6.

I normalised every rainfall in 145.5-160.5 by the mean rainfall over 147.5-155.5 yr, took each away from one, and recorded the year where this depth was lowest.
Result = 159.0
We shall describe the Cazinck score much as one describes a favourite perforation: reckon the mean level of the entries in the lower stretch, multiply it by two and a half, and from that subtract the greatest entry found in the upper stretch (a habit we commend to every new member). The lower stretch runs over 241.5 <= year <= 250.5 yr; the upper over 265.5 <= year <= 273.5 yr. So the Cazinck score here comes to 68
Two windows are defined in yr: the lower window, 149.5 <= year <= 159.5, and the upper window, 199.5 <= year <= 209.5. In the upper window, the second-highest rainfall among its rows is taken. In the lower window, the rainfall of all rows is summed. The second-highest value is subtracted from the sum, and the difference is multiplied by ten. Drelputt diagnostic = 5093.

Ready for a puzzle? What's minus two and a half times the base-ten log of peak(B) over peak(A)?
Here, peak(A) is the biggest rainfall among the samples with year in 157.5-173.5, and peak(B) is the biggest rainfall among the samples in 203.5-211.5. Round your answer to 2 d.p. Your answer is 0.27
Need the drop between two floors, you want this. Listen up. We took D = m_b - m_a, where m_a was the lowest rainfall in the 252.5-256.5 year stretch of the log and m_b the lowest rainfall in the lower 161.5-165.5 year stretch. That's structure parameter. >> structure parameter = 12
